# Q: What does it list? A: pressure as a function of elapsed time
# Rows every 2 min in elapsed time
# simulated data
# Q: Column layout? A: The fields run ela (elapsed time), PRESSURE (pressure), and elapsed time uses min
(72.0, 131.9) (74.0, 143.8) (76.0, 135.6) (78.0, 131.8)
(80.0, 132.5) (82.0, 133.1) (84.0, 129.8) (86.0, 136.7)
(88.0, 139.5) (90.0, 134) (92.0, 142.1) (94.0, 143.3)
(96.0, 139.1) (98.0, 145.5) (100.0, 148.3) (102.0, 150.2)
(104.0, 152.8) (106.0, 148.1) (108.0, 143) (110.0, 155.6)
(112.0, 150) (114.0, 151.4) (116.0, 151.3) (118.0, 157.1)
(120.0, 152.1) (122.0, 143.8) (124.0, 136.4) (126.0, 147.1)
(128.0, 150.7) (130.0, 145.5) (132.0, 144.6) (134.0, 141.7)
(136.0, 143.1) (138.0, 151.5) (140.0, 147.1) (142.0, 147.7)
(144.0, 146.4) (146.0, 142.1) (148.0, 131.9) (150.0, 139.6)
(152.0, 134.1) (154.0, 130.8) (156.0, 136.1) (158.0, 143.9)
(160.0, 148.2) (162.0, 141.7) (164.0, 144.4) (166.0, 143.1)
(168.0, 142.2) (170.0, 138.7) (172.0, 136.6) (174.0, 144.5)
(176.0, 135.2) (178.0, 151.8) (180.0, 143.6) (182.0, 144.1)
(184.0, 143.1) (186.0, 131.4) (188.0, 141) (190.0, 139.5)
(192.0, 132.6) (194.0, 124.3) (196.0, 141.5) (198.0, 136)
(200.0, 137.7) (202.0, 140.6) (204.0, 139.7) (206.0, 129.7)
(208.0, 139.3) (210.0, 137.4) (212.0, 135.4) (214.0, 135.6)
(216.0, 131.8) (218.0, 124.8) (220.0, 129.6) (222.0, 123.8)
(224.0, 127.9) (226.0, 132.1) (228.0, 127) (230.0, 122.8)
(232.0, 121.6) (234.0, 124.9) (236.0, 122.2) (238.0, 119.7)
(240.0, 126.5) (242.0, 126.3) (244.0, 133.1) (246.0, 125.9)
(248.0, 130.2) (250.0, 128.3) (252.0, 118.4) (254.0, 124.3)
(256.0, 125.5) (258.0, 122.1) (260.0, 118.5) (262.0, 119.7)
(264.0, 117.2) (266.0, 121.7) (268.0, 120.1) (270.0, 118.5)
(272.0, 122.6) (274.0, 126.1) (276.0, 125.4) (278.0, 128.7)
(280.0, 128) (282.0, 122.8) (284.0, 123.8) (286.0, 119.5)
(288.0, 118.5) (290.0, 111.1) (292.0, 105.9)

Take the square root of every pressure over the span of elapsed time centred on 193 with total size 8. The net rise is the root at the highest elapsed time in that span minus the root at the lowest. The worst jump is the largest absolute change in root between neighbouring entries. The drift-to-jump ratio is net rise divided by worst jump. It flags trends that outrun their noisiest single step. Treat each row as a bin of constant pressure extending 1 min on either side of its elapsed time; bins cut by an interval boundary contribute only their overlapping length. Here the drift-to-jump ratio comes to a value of 0.1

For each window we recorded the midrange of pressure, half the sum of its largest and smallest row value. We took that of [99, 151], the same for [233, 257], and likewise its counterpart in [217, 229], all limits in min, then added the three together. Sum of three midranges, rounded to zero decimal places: 398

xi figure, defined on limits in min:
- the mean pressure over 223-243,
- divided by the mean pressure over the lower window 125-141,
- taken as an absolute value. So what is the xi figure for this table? 0.854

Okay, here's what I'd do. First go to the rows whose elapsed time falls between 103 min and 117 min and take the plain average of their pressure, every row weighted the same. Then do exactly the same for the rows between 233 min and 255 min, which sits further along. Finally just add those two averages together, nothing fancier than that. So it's 276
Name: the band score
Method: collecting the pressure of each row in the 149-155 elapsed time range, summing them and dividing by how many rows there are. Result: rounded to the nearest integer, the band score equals 135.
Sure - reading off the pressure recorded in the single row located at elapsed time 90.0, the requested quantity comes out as 134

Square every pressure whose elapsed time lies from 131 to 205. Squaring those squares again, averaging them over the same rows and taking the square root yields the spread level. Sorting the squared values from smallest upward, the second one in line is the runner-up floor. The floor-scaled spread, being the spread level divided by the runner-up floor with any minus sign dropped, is 1.16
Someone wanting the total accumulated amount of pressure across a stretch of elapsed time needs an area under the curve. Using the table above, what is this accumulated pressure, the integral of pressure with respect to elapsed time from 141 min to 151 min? 1415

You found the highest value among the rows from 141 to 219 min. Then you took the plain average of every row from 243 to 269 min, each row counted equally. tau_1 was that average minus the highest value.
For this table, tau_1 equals -28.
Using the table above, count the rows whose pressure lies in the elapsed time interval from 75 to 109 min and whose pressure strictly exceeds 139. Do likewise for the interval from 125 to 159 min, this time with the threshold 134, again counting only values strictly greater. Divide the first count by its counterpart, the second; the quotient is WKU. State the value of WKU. 0.67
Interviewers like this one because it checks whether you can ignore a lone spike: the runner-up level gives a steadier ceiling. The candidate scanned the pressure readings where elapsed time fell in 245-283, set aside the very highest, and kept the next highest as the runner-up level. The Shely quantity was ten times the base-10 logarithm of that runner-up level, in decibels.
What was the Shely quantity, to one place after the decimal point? 21.1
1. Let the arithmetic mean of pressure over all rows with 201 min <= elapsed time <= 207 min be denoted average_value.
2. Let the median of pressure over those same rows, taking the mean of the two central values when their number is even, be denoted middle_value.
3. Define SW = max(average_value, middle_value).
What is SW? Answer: 140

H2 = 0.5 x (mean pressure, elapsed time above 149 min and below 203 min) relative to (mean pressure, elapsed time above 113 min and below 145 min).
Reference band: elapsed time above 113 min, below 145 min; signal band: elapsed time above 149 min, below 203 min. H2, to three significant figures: 0.473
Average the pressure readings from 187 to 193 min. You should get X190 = 138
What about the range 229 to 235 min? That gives 123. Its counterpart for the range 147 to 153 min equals 135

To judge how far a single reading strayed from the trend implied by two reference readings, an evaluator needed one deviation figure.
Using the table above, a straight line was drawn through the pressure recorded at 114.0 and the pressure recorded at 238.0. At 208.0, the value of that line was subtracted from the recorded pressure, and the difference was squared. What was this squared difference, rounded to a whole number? 142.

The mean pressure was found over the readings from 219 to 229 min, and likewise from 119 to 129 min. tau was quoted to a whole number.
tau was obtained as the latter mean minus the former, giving 18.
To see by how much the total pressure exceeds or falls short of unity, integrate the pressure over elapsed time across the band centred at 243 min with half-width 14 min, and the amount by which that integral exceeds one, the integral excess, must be 3498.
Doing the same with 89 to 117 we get 4108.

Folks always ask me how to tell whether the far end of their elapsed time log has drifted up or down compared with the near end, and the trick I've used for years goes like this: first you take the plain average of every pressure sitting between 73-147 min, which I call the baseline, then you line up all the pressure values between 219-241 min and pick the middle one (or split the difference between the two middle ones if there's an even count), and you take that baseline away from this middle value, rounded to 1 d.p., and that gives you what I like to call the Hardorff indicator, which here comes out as -19.3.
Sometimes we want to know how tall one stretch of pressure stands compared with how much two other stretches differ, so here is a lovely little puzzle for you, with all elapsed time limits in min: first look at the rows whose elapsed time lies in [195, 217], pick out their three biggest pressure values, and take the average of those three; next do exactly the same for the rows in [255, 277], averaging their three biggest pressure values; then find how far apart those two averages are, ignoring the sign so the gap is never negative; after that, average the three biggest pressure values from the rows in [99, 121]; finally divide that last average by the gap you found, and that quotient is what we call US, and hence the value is 10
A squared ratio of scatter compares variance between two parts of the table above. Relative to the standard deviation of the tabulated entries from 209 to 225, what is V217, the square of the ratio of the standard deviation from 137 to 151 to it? 1.6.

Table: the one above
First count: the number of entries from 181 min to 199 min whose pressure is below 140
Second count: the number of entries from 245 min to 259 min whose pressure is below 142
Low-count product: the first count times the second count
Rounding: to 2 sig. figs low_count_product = 35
